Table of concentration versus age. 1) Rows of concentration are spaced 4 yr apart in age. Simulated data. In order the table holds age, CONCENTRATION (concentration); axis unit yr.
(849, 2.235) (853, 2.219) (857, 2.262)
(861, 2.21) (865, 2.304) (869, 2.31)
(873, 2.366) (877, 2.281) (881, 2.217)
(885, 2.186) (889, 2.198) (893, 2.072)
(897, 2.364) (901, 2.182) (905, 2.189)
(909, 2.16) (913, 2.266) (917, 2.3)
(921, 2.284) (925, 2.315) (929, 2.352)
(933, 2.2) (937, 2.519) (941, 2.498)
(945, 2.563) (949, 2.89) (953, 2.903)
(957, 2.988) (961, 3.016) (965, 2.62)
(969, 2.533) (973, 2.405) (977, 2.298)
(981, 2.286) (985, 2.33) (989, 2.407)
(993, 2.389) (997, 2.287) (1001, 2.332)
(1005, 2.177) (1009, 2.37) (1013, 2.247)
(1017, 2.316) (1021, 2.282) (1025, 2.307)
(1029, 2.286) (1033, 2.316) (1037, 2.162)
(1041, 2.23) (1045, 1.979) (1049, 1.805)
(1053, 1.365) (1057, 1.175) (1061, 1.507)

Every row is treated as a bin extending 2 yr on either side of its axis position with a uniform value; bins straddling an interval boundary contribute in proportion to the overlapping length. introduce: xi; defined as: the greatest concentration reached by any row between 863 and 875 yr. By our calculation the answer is 2.366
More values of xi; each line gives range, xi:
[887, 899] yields 2.364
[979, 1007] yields 2.407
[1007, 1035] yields 2.37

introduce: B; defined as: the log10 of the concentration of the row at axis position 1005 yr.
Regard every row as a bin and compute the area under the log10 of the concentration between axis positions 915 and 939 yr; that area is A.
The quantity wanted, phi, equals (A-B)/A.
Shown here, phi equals 0.96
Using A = 8.8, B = 0.338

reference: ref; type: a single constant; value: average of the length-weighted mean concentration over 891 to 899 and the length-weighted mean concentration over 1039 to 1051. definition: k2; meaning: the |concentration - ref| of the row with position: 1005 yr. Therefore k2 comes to 0.07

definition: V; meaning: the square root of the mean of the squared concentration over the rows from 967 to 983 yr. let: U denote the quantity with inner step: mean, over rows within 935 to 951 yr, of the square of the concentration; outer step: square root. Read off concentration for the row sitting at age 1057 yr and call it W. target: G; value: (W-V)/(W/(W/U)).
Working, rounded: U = 2.62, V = 2.38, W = 1.175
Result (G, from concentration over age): -0.46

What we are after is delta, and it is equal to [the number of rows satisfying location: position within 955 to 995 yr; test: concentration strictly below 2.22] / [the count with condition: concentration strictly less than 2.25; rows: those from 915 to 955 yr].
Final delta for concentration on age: 0.00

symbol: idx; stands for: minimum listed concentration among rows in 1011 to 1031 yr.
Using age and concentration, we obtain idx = 2.247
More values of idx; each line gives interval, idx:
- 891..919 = 2.072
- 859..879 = 2.21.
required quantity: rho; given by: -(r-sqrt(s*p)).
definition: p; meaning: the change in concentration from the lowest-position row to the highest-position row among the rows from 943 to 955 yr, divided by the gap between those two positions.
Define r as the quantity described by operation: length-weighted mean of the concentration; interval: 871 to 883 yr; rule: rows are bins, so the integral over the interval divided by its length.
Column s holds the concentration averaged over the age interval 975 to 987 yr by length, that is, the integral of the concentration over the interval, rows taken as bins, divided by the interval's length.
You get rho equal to -2.0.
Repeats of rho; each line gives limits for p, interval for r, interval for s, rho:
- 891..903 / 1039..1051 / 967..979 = -1.8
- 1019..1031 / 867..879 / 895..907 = -2.3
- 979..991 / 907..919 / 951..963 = -2.0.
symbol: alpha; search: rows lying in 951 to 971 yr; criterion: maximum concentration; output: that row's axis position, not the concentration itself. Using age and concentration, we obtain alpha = 961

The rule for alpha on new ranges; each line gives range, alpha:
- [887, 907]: 897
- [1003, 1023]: 1009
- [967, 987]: 969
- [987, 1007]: 989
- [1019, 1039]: 1033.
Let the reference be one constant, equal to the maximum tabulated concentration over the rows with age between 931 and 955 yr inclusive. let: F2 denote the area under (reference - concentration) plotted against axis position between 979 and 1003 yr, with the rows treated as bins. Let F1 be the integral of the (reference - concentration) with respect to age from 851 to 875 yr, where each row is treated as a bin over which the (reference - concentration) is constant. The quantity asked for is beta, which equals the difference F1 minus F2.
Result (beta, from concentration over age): 1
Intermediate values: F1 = 15.0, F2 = 13.5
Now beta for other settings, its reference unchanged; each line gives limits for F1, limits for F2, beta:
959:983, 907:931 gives -6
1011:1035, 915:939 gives 1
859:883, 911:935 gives 0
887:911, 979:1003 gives 3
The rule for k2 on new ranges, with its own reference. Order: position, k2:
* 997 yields 0.18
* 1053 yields 0.75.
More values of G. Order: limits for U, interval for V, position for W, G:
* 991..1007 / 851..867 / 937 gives 0.12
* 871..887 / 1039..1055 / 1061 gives -0.16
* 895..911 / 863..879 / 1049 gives -0.23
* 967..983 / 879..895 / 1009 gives 0.08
